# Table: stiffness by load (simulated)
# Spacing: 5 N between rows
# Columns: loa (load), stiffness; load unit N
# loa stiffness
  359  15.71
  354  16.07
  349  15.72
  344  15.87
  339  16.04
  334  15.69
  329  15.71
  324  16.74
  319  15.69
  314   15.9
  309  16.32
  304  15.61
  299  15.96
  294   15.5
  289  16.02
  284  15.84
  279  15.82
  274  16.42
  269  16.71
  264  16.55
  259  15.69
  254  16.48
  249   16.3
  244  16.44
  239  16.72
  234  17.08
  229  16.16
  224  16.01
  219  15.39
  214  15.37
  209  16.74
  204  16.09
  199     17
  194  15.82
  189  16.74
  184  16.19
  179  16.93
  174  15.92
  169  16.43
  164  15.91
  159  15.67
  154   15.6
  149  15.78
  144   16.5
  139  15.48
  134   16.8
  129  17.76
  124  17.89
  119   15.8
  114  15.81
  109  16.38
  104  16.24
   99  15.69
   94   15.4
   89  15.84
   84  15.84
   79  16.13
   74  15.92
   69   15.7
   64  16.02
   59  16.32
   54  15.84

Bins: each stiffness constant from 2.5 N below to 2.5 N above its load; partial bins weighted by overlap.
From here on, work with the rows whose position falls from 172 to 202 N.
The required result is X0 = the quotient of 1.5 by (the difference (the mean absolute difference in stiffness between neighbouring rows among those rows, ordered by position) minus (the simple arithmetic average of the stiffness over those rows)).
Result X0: -0.0964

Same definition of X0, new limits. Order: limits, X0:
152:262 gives -0.0959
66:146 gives -0.0959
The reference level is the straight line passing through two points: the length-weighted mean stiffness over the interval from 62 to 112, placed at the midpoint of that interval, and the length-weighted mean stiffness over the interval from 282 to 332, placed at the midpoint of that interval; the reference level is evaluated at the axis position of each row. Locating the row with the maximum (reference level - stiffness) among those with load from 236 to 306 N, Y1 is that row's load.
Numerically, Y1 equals 294 N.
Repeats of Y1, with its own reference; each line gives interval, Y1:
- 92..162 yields 94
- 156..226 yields 214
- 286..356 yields 294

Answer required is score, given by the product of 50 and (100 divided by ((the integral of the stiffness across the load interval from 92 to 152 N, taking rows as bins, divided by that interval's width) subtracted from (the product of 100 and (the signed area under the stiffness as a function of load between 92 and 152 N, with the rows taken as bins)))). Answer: 0.0511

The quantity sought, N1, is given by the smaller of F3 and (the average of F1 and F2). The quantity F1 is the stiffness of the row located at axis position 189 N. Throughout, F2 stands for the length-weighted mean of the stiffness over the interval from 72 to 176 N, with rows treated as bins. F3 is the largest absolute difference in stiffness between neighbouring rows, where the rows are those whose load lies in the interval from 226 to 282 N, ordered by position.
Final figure 0.9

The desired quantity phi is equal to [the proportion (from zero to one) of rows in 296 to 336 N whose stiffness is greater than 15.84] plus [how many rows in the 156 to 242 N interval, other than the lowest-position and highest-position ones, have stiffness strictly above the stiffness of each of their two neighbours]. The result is 6.50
